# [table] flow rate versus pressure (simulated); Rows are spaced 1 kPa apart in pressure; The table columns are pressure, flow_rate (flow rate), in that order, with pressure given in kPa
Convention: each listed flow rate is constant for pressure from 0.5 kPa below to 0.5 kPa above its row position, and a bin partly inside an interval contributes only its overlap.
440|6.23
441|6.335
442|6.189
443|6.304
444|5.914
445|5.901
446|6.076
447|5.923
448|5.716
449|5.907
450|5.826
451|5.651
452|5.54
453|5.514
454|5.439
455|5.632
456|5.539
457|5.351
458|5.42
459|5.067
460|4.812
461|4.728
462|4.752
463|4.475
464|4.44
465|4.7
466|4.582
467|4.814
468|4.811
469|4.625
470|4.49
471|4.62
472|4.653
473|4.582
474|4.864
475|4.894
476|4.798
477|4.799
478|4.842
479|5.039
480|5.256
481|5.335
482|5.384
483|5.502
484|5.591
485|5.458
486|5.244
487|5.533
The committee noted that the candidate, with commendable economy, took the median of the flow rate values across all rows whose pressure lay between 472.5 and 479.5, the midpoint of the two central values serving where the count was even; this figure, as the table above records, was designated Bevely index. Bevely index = 4.8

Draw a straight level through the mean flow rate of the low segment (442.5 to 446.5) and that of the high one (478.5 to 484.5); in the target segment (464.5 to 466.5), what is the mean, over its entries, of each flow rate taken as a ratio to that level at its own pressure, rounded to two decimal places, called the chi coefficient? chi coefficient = 0.82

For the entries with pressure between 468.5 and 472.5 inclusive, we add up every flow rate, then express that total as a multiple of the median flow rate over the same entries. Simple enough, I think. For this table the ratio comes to 3.98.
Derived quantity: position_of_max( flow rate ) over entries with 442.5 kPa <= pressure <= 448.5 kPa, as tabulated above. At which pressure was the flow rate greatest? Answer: 443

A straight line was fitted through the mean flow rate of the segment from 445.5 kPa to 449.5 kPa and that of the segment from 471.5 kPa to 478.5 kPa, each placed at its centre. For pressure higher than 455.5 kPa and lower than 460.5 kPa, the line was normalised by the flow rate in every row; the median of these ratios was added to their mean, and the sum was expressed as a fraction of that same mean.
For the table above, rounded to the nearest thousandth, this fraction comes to 1.984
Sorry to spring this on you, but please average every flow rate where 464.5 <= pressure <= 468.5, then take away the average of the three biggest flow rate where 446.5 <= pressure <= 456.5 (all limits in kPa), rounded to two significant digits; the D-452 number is -1.2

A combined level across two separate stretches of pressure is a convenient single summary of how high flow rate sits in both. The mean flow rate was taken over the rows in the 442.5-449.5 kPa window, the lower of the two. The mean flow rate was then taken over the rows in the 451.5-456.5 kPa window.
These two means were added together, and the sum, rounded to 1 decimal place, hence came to 11.5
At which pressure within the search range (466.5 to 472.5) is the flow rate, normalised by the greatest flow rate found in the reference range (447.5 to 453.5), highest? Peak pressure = 467 kPa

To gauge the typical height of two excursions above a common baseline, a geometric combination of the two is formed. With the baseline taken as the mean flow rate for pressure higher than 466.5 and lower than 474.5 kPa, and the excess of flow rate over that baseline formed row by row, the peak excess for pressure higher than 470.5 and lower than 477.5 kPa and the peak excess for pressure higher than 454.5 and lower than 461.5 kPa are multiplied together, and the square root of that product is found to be 0.45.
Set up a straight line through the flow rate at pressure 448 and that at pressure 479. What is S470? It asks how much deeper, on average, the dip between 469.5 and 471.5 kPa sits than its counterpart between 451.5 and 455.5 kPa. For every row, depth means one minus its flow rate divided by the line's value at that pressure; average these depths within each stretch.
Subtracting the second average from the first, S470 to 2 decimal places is 0.12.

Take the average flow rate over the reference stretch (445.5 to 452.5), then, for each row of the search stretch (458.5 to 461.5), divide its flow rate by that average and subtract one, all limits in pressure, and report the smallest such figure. -0.19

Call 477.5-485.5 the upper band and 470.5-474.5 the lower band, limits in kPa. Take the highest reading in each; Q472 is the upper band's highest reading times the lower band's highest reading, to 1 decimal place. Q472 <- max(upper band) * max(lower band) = 27.2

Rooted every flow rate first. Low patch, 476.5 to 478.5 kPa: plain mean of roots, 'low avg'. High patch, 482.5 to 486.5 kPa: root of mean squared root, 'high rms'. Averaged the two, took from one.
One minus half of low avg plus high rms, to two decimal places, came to -1.26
